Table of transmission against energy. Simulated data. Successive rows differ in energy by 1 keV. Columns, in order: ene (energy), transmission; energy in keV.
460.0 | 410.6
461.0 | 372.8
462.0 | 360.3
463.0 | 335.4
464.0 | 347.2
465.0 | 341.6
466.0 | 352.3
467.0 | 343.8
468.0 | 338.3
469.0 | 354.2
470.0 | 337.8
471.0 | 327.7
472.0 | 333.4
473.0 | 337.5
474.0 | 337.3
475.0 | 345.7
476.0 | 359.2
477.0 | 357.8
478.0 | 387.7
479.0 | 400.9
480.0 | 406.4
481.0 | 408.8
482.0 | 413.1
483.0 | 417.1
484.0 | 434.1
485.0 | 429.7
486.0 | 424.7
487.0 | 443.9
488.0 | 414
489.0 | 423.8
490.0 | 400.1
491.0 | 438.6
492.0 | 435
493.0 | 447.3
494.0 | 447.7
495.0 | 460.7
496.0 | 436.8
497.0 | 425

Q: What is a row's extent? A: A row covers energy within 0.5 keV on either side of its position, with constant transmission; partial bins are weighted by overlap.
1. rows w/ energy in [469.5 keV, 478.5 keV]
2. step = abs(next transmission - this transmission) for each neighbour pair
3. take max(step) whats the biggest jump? 30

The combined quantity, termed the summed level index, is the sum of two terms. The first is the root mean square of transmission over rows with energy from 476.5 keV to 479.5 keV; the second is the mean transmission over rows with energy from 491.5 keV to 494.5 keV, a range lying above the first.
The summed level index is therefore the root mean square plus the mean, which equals 826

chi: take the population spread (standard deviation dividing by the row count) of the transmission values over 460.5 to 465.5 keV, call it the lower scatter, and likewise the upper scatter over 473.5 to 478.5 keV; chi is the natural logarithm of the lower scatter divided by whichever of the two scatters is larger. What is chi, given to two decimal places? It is -0.24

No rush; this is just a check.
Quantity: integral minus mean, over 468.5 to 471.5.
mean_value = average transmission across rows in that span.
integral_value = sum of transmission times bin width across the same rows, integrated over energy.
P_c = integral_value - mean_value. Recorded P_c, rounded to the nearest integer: 680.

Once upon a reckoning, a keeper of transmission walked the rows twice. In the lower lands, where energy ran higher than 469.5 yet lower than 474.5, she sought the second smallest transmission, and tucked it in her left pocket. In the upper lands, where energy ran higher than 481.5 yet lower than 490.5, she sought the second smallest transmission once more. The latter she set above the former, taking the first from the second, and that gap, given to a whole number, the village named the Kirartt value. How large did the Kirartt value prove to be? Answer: 80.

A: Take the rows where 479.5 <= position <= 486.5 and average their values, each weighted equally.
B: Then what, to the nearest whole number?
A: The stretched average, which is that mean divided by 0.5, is 838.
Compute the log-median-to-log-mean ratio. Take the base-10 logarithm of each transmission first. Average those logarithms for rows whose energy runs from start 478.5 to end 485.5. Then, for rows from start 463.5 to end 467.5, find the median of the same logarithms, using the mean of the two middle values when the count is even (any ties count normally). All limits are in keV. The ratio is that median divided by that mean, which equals 0.97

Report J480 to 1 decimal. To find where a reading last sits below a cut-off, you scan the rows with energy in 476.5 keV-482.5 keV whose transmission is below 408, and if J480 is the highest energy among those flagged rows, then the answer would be 480.0 keV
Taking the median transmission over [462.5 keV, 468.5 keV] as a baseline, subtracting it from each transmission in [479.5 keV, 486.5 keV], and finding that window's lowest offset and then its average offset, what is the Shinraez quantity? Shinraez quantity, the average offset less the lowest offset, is 12.7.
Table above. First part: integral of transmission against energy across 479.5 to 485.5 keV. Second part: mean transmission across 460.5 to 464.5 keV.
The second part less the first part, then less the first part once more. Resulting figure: -4664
